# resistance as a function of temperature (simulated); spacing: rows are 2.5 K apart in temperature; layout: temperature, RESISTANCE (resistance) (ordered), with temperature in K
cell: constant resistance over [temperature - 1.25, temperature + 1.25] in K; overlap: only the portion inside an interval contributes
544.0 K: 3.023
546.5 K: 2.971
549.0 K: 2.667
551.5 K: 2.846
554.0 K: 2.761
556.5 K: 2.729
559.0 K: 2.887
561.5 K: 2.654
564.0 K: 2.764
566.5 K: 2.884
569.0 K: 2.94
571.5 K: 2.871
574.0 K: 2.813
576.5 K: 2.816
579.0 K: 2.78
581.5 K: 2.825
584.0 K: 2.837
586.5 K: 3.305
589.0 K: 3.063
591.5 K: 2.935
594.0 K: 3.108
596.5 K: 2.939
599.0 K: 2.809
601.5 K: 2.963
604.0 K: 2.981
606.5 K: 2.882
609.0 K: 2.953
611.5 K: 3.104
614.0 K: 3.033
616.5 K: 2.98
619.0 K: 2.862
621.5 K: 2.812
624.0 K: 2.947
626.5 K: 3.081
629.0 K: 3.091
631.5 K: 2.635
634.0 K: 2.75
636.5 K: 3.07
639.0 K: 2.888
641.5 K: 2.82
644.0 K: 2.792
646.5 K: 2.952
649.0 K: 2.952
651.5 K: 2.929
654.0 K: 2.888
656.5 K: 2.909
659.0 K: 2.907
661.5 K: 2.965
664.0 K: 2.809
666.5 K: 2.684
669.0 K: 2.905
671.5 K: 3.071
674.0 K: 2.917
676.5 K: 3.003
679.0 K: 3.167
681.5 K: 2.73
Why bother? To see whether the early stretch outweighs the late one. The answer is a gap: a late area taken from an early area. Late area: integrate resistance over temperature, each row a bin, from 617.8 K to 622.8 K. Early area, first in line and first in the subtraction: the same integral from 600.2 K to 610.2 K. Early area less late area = 15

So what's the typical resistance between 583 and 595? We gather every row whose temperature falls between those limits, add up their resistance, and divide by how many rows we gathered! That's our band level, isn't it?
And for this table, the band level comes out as 3.05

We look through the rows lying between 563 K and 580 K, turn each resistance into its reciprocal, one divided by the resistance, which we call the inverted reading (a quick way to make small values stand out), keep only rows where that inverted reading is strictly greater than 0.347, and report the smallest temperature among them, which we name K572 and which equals 564.0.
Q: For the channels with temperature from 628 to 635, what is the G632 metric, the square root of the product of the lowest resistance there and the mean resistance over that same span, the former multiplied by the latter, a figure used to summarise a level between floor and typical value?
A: 2.73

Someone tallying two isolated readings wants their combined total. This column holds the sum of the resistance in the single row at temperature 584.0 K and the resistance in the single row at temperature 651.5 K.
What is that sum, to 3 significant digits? 5.77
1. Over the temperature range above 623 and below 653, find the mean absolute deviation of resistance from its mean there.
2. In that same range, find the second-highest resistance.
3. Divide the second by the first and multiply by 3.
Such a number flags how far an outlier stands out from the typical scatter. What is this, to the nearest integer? 84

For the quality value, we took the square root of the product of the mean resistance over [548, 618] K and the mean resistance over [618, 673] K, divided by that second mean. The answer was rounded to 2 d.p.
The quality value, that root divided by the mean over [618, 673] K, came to 1.00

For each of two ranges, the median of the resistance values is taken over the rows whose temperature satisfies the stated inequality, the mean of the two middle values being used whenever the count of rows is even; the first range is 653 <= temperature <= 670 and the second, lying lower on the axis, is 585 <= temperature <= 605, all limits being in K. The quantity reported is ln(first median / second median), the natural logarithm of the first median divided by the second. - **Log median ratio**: -0.023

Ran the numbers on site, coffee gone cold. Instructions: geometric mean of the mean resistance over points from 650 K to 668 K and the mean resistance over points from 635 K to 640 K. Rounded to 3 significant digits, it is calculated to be 2.92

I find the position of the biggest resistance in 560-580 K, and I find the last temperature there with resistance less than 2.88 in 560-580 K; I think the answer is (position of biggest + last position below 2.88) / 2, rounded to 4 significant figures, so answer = 574.0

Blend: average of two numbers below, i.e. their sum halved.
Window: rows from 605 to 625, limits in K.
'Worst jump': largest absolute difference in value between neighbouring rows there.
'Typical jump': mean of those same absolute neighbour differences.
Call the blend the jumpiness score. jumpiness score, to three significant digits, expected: 0.122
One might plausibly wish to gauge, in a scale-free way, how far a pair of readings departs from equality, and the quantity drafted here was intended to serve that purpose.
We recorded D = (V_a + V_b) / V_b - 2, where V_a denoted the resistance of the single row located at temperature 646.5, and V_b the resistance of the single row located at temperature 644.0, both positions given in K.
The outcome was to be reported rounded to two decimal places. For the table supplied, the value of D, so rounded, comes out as 0.06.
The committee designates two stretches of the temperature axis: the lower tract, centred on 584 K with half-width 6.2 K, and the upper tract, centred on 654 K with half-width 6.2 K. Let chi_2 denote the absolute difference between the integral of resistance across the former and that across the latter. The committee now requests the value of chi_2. 0.56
